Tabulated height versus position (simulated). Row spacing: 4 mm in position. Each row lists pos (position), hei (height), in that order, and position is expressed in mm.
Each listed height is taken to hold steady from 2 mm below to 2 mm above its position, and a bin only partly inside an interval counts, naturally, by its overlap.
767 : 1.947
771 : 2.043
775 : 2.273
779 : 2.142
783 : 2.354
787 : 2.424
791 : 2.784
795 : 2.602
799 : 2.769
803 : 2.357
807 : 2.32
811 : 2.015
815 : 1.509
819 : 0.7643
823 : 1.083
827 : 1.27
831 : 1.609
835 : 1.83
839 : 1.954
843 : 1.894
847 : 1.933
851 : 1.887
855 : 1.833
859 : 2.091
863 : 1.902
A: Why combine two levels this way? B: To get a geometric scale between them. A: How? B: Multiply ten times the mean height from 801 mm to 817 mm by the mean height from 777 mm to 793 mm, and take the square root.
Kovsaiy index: 7.1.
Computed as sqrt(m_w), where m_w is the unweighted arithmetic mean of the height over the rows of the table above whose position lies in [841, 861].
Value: 1.39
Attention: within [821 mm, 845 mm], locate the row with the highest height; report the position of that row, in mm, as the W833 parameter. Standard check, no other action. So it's 839 mm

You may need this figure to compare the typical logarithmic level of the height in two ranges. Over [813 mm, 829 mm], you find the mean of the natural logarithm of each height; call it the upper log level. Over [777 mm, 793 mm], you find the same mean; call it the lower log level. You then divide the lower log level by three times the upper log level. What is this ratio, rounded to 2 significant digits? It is 2.5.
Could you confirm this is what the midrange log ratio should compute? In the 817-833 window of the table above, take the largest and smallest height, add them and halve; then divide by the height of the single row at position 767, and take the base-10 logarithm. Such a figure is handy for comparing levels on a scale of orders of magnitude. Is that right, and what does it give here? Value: -0.22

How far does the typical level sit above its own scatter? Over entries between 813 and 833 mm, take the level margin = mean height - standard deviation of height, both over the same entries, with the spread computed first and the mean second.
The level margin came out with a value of 0.9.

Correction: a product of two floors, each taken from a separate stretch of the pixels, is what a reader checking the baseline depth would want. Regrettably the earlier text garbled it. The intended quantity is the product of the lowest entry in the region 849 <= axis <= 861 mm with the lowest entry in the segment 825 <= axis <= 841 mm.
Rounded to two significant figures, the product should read 2.3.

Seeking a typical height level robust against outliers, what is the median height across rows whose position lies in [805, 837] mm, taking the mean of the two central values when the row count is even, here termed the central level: 1.6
